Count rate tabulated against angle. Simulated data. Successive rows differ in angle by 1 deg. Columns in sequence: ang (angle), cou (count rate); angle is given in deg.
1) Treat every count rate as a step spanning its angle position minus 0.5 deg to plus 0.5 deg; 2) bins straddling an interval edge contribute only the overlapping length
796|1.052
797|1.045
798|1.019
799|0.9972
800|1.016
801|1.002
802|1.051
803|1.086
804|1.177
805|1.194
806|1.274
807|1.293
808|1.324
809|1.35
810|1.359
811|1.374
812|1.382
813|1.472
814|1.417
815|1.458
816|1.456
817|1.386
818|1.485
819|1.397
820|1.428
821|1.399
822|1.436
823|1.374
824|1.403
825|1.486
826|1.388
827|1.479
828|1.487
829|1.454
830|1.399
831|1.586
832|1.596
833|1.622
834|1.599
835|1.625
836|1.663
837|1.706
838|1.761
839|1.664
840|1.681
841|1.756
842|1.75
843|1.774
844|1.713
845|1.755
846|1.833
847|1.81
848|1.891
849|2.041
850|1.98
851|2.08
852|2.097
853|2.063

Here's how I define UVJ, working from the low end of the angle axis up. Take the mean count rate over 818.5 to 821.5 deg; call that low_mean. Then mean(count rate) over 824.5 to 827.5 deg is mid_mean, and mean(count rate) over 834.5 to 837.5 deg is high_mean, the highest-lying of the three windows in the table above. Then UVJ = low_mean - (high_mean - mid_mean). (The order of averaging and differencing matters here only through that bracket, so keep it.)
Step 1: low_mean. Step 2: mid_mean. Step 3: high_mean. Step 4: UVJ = 1.19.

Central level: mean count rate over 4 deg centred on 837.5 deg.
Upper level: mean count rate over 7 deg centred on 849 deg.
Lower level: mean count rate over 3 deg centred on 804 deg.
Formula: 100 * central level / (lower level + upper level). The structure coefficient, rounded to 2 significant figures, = 55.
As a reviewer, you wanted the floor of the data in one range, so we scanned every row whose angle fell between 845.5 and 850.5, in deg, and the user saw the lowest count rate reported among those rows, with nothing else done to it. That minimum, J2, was 1.81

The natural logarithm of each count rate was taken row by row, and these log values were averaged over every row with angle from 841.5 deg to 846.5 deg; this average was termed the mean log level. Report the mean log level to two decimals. 0.57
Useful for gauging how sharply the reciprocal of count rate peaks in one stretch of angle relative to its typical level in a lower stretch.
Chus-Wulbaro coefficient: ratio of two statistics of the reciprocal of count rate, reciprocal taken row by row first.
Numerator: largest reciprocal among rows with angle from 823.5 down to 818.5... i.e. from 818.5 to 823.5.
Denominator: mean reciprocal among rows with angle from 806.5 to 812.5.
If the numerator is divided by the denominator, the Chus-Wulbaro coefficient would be 0.98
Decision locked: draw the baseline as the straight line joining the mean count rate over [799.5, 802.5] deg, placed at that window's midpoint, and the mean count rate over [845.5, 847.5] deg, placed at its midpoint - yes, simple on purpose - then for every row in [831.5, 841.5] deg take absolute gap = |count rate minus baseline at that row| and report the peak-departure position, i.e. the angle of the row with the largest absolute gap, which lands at 838 deg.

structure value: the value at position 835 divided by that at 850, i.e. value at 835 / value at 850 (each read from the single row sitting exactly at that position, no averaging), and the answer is 0.82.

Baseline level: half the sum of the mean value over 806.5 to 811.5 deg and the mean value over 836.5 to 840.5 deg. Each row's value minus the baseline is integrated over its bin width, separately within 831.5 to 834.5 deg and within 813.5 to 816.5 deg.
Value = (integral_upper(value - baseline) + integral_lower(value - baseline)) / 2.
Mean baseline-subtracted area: 0.01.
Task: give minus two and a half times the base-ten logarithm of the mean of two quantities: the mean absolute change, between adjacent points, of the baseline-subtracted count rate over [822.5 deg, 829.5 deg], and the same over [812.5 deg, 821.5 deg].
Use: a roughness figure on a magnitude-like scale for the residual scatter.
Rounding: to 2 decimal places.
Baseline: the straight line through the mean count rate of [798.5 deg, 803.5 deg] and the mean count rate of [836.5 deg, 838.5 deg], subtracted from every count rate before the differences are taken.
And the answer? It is 3.14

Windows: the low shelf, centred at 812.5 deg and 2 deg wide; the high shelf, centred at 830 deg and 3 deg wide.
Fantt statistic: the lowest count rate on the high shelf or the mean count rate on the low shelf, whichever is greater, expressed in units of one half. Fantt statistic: 2.85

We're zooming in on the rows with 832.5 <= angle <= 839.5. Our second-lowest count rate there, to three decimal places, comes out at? 1.622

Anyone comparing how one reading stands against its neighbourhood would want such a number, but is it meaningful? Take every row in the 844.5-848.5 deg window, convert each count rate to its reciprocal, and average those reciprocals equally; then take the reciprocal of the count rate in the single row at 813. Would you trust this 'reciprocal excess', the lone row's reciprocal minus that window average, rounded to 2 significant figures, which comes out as 0.13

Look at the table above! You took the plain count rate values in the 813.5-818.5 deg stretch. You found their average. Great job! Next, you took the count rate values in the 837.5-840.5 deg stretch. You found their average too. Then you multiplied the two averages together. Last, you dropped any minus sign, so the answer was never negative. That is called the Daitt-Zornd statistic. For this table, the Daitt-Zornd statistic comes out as 2.45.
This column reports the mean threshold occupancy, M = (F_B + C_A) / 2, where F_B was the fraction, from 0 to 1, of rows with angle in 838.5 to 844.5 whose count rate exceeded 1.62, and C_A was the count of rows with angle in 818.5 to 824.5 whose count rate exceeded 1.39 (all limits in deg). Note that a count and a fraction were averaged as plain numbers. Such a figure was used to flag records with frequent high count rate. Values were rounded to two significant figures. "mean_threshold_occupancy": 3.0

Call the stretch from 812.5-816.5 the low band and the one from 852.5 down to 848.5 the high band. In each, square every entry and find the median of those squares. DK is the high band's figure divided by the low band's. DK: 2.0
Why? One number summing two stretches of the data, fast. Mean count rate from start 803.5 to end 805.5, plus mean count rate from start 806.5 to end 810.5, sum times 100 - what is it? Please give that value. 252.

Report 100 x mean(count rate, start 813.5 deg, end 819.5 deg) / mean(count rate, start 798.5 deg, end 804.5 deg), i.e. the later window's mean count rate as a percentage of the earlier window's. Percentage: 136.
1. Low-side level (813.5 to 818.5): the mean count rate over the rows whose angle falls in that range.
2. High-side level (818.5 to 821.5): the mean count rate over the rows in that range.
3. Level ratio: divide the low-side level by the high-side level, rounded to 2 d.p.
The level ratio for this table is 1.02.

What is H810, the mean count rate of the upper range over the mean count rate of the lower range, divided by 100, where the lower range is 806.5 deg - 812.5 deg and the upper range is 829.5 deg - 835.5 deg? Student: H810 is 0.0117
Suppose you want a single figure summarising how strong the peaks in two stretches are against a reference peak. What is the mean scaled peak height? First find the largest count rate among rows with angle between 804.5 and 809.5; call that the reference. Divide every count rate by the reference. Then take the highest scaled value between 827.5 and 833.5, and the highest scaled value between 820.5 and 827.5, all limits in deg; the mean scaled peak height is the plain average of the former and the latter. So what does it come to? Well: 1.15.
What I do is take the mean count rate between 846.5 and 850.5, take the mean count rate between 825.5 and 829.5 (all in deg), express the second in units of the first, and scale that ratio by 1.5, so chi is 1.13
